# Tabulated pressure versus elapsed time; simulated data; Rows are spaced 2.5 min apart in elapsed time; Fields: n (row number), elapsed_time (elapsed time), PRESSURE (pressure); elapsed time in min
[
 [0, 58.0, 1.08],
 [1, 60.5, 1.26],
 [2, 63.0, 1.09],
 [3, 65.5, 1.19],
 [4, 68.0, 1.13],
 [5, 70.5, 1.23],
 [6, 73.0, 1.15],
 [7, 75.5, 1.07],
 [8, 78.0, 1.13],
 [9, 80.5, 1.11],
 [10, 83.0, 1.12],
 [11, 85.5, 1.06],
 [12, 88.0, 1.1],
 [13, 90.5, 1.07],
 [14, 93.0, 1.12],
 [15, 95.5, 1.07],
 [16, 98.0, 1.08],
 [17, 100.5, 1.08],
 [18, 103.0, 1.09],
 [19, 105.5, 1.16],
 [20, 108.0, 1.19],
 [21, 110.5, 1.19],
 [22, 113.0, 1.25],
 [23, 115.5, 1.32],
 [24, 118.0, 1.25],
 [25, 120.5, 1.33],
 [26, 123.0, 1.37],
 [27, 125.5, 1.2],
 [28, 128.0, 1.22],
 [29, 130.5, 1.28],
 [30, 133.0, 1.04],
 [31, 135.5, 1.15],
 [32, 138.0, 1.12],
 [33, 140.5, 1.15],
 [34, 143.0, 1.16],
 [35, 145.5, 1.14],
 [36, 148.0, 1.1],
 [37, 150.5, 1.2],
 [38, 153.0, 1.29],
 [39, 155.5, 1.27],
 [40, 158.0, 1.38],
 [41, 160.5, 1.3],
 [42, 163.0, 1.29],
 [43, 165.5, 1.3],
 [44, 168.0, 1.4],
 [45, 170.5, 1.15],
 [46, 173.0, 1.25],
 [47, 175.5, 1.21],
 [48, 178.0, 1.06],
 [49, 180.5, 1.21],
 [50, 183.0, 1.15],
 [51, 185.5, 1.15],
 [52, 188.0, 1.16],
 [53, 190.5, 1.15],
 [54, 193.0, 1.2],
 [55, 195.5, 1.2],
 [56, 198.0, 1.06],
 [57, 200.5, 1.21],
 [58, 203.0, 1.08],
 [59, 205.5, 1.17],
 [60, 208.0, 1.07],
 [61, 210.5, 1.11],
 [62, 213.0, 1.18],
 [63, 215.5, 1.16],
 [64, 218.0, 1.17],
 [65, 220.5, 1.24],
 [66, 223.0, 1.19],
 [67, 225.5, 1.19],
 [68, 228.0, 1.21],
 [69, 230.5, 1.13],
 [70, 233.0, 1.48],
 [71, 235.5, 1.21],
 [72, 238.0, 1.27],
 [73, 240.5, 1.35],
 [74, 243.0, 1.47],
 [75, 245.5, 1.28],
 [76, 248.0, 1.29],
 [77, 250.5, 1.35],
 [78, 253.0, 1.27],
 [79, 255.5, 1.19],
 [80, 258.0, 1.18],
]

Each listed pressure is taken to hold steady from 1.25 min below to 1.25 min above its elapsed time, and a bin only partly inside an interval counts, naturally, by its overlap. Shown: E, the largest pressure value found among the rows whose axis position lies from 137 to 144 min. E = 1.16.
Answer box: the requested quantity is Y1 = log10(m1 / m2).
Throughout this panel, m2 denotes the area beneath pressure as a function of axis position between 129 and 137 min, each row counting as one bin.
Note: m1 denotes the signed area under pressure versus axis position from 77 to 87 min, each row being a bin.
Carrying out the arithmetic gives 0.08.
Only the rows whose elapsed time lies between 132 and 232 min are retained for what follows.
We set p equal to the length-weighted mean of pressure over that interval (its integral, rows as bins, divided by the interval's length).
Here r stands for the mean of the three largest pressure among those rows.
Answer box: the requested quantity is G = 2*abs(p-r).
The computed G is 0.35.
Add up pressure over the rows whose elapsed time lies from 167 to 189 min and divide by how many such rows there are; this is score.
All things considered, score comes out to 1.19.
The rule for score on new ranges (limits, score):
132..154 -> 1.15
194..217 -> 1.14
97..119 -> 1.18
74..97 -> 1.09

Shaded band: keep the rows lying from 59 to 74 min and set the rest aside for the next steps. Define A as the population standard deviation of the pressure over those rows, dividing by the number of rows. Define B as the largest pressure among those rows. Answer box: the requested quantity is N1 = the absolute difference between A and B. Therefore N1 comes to 1.20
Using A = 0.06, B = 1.26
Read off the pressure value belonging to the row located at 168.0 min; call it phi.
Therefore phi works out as 1.4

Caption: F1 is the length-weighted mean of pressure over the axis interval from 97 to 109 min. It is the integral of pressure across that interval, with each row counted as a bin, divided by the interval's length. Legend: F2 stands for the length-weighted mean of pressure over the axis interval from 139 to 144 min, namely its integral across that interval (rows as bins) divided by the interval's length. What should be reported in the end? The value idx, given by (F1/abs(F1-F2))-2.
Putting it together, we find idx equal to 31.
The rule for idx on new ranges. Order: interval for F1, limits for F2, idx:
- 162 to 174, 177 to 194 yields 8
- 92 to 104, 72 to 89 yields 59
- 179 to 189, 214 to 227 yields 44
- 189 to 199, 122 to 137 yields 21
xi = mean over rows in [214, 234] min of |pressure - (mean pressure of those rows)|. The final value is 0.07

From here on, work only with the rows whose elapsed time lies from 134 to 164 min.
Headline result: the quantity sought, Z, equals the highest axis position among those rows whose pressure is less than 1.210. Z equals 150.5 min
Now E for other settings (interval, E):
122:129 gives 1.37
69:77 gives 1.23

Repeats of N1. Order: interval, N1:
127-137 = 1.19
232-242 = 1.38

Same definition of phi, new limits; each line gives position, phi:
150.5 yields 1.2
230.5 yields 1.13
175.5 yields 1.21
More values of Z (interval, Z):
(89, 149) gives 148.0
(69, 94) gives 93.0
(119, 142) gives 140.5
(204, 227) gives 225.5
